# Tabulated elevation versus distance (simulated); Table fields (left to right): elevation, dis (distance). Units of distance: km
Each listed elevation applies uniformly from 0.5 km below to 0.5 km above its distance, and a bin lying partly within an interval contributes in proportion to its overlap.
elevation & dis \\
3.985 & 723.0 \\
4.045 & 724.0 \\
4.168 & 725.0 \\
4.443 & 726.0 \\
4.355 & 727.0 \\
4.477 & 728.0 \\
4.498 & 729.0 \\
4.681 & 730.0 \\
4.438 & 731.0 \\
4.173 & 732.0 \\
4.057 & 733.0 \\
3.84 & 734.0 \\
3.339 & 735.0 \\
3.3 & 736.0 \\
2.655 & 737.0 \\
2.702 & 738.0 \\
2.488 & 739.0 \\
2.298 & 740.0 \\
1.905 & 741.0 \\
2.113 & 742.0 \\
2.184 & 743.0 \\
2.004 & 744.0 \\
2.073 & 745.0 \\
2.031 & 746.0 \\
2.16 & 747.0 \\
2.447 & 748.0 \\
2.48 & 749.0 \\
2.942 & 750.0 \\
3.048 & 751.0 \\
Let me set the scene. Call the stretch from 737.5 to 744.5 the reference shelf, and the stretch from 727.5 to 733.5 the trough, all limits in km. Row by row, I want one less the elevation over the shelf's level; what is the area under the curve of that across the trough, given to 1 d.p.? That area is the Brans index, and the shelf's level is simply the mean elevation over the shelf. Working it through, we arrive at -5.7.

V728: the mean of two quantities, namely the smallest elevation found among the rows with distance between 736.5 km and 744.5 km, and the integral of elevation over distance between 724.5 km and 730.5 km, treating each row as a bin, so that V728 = 14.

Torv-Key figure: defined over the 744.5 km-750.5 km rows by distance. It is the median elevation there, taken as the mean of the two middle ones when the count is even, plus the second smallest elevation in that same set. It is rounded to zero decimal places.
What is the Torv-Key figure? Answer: 4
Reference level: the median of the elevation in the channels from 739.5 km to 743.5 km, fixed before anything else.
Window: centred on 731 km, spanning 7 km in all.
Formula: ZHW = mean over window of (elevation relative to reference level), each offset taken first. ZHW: 2.2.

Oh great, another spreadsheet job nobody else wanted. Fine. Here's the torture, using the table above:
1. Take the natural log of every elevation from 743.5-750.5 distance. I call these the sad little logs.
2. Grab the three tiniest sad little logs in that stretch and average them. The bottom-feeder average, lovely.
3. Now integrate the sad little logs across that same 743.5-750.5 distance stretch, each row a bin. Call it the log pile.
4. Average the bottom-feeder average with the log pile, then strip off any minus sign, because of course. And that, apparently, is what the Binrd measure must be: 3.2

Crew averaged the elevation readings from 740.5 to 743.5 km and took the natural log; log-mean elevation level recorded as 0.73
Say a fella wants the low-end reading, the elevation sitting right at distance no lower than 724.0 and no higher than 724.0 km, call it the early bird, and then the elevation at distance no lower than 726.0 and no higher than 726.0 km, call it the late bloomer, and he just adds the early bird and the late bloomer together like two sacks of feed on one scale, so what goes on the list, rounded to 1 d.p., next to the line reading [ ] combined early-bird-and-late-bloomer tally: 8.5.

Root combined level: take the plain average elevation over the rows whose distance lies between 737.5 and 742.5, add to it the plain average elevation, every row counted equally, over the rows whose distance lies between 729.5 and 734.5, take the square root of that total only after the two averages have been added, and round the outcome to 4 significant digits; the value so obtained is 2.557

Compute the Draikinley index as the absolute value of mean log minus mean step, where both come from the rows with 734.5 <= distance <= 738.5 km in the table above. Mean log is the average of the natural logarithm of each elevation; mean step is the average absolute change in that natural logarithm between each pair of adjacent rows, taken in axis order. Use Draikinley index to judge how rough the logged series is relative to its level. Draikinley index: 1.0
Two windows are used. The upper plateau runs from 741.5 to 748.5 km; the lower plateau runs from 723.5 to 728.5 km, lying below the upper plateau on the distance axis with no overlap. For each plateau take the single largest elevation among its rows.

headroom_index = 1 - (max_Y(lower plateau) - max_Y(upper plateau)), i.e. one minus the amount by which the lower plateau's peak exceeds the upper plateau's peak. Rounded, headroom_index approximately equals -1.0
